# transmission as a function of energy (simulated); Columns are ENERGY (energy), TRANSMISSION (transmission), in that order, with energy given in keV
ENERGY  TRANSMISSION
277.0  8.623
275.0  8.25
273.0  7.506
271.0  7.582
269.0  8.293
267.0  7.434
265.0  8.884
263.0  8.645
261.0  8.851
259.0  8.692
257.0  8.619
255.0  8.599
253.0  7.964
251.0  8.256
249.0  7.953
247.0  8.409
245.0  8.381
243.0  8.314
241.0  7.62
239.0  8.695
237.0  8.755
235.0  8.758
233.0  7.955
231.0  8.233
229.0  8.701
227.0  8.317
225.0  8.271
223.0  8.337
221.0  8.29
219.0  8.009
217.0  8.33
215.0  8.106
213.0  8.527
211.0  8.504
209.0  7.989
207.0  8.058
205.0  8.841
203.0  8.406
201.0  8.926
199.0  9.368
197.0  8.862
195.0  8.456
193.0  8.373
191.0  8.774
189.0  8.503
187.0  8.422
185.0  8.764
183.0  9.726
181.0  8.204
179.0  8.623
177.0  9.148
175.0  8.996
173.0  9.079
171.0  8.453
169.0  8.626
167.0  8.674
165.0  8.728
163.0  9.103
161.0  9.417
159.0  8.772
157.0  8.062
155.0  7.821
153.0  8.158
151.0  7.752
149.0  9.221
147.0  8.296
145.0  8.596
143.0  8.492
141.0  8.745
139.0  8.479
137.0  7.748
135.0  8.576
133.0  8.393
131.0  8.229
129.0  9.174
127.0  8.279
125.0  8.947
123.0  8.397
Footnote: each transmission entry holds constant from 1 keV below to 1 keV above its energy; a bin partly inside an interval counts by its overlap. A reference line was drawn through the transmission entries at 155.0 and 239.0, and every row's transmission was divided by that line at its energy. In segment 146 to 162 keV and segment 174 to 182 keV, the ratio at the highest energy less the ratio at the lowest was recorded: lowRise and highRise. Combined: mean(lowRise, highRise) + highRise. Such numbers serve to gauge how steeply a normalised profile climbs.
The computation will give -0.10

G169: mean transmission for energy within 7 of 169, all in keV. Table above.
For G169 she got 8.81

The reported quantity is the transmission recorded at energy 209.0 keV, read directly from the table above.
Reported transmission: 7.989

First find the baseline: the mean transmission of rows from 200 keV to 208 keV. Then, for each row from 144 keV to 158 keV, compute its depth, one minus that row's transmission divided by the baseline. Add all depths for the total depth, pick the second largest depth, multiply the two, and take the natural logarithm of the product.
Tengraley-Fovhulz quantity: -3.9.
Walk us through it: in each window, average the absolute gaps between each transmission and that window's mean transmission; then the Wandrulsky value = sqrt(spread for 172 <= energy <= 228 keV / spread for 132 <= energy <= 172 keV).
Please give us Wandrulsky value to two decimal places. 1.00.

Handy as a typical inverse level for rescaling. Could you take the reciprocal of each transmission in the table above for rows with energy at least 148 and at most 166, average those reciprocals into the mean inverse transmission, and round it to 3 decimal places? 0.117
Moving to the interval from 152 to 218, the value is 0.116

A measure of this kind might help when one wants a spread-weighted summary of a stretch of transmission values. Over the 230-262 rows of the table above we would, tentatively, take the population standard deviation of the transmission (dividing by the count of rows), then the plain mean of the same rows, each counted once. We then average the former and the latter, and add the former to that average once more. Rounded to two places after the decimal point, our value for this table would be 4.71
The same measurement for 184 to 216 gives 4.80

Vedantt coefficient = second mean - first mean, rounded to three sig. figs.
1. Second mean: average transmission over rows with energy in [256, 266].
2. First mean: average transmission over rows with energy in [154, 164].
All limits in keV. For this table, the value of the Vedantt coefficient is 0.103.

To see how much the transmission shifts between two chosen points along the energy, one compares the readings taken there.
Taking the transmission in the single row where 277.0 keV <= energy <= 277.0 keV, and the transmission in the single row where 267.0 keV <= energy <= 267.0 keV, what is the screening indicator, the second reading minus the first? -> -1.2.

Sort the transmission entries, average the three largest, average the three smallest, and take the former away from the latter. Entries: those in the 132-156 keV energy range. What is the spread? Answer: -1.1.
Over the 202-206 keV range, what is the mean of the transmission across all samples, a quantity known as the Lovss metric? 8.6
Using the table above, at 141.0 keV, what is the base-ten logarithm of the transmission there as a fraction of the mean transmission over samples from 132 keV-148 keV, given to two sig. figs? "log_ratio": 0.017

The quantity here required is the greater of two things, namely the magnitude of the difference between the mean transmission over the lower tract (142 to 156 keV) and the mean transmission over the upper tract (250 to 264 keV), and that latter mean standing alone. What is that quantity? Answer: 8.52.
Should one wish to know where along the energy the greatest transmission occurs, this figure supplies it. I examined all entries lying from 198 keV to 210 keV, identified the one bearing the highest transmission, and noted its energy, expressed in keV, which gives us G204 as 199.0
